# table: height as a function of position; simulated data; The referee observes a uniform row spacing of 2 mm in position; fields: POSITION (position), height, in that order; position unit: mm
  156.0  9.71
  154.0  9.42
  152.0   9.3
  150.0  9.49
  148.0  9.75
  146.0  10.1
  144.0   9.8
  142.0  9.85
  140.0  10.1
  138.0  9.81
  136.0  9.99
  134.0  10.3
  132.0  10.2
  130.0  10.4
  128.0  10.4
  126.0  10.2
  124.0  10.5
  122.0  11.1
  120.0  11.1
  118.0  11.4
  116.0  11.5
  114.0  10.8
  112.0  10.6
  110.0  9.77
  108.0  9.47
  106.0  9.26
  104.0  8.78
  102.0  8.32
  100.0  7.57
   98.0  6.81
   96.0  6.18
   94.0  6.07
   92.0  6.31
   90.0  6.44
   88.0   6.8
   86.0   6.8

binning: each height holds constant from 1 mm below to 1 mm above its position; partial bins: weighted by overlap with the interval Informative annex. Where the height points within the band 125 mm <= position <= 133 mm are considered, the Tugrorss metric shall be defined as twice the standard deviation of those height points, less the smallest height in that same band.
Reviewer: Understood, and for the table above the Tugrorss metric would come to -10.0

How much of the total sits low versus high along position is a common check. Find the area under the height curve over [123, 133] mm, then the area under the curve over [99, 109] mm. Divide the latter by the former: 0.84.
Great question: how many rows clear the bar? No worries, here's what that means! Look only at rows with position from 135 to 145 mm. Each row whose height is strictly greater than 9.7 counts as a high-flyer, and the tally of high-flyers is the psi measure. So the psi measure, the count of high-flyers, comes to 5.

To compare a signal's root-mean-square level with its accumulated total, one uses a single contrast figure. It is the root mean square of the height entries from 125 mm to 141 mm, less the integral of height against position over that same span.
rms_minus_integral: -153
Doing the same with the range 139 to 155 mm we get -146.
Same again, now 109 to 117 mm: -75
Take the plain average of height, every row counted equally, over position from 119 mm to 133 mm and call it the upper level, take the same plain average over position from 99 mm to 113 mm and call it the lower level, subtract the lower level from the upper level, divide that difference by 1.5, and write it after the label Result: 1.0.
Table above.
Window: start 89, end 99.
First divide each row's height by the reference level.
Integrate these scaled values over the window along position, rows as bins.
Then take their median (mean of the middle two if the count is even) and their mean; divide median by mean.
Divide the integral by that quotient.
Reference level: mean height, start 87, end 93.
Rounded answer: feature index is 9.8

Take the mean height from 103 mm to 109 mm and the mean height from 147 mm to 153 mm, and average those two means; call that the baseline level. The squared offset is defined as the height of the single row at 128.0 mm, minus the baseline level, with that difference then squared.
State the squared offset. 1.1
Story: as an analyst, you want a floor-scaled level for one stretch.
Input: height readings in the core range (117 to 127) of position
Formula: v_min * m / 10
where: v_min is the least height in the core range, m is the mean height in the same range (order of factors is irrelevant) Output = 11.1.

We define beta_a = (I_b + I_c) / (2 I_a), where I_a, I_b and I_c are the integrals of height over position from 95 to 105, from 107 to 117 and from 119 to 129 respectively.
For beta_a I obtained 1.4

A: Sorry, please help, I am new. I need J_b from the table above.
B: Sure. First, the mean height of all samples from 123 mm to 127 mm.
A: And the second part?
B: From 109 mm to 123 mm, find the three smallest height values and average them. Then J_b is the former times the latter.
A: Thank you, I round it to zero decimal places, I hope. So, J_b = 108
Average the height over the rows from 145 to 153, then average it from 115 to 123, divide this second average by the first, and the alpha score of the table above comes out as 1.2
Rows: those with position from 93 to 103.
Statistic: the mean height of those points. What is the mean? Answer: 7.0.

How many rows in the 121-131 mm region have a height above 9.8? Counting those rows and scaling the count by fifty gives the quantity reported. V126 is 250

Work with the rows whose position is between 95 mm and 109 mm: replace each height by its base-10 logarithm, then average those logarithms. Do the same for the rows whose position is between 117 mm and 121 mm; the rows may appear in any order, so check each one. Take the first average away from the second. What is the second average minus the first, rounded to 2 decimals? 0.15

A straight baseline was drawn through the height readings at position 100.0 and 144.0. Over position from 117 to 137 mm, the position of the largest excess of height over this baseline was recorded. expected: 118.0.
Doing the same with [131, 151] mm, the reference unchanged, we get 132.0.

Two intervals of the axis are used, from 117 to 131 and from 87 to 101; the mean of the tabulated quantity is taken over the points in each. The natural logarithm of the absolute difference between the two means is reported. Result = 1.4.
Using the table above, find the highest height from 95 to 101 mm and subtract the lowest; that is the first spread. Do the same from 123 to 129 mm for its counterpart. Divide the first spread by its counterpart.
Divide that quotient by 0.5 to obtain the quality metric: 9.3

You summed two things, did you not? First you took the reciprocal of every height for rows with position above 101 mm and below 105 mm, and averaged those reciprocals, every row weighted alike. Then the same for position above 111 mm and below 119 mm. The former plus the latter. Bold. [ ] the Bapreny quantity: 0.207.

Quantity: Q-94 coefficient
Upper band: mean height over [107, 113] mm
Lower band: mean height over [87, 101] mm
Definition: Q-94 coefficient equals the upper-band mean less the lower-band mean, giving 3.3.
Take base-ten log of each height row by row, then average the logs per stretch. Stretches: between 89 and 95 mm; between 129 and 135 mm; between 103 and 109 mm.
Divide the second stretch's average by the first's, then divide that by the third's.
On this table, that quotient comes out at 1.32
